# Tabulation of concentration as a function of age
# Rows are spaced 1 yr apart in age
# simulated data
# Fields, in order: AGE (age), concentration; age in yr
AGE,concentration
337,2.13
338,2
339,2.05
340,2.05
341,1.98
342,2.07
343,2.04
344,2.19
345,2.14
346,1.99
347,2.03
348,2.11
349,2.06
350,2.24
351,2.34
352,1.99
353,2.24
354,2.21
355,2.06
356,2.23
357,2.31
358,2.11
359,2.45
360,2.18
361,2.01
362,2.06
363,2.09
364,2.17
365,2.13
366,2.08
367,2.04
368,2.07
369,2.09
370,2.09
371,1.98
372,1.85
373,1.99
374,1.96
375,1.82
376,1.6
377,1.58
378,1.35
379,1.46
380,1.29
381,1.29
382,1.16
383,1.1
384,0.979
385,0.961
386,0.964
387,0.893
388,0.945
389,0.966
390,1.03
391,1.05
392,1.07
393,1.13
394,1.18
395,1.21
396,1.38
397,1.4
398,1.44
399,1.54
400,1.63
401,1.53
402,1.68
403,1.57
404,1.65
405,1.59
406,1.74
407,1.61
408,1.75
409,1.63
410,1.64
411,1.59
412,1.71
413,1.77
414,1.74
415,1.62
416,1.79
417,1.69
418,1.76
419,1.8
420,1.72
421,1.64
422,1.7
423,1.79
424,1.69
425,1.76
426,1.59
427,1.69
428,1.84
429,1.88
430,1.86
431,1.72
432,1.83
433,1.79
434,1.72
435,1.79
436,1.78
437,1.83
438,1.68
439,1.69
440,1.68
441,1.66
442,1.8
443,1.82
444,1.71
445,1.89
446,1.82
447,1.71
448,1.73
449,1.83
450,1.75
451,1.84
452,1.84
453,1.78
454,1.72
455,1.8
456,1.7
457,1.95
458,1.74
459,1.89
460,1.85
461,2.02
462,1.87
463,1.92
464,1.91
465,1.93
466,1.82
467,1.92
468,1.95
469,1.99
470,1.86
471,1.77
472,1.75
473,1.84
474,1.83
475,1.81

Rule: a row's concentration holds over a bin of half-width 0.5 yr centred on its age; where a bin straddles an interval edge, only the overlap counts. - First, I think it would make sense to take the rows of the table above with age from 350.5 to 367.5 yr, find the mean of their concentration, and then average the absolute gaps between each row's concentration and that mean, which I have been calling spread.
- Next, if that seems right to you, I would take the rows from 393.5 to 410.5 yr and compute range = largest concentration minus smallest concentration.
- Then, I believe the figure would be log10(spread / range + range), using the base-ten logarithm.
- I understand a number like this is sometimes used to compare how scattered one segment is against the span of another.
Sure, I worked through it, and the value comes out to -0.13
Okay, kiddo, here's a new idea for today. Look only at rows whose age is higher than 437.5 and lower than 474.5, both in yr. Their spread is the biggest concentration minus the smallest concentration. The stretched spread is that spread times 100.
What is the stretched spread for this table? 36.0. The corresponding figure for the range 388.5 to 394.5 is 21.4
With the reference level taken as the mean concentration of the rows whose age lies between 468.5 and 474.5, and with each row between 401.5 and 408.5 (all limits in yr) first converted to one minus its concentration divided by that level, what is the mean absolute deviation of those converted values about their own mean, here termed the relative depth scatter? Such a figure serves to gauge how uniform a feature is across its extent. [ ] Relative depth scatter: 0.031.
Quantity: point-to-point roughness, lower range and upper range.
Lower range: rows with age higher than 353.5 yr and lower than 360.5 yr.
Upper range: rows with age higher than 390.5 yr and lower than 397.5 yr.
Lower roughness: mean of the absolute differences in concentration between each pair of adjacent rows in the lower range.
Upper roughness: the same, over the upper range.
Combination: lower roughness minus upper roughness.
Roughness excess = 0.143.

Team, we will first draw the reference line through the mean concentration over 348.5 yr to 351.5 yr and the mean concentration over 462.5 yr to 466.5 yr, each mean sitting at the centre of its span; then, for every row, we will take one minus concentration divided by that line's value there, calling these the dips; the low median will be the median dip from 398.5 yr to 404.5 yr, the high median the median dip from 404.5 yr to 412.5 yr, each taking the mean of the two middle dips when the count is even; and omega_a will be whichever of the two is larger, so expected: 0.23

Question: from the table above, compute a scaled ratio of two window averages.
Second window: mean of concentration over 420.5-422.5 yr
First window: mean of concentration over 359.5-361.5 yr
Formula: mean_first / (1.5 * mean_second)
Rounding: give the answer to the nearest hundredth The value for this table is 0.84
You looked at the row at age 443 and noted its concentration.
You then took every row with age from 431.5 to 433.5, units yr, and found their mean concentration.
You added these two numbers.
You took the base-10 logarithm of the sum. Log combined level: 0.560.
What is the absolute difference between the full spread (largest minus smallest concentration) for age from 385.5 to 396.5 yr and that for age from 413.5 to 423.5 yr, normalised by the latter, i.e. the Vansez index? 1.7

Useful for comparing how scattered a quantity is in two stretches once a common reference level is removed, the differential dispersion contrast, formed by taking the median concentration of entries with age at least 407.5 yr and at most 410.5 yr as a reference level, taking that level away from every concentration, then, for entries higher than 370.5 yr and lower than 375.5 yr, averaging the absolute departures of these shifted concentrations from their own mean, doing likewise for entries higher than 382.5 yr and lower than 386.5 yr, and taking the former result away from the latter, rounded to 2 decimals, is -0.02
